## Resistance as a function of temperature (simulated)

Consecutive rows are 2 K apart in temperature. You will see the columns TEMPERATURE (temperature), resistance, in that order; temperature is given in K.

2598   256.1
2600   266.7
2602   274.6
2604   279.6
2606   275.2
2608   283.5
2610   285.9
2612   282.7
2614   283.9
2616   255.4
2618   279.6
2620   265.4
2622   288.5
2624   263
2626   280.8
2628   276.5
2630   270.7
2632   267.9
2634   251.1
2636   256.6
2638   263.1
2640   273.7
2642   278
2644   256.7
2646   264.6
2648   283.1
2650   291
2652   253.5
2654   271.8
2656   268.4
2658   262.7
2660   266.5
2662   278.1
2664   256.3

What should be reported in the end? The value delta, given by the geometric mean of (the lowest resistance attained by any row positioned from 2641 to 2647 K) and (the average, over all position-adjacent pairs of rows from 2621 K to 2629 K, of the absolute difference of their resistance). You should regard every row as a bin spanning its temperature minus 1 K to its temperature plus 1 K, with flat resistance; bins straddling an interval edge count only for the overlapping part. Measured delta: 64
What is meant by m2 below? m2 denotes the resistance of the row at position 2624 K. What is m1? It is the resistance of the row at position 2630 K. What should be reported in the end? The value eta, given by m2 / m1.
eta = 0.972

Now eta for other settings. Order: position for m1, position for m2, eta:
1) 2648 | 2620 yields 0.937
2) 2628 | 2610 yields 1.034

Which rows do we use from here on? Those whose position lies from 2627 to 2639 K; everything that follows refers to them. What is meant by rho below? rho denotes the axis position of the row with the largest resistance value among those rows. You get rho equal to 2628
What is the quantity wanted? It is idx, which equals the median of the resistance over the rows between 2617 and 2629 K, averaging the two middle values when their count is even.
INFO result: 278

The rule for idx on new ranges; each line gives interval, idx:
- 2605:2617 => 283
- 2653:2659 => 268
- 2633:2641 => 260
